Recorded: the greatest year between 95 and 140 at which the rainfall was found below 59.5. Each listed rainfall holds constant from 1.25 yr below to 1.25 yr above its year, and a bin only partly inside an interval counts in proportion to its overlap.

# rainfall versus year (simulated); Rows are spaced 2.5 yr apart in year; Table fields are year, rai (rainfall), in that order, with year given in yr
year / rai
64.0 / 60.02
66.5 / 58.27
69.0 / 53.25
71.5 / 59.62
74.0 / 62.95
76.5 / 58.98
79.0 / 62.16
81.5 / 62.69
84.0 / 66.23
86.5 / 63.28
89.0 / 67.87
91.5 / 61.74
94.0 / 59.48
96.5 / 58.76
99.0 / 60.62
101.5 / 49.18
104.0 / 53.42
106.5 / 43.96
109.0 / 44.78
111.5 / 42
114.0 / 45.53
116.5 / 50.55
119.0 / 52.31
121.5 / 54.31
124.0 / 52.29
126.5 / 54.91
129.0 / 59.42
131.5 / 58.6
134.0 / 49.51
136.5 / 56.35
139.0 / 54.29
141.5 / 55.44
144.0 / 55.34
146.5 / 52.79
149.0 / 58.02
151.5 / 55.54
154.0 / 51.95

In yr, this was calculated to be 139.0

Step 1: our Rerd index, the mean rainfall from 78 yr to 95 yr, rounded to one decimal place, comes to 63.4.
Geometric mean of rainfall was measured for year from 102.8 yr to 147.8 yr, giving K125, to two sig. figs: 52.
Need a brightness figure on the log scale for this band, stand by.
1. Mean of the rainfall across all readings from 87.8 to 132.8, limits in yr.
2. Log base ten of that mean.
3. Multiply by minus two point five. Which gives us -4.33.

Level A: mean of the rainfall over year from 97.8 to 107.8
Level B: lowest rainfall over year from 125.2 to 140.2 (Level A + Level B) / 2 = 51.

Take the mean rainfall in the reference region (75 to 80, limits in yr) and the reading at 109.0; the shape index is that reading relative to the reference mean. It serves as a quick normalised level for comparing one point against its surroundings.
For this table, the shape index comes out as 0.74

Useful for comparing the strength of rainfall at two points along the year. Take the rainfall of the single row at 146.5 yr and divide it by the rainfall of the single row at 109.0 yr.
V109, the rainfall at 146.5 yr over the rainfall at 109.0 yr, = 1.18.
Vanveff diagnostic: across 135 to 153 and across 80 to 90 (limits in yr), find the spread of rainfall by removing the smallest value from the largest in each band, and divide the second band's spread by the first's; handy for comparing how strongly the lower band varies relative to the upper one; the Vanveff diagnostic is 1.0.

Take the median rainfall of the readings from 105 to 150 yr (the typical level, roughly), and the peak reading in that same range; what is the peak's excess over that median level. 5.9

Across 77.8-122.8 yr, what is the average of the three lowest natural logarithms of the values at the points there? 3.77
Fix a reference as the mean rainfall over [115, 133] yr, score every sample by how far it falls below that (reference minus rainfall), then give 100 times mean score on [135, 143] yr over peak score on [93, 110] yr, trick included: -7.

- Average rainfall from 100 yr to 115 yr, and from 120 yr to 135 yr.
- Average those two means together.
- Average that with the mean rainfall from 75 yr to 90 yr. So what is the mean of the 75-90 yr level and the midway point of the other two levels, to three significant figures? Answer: 57.1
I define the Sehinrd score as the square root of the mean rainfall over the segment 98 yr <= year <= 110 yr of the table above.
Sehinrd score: 7.1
